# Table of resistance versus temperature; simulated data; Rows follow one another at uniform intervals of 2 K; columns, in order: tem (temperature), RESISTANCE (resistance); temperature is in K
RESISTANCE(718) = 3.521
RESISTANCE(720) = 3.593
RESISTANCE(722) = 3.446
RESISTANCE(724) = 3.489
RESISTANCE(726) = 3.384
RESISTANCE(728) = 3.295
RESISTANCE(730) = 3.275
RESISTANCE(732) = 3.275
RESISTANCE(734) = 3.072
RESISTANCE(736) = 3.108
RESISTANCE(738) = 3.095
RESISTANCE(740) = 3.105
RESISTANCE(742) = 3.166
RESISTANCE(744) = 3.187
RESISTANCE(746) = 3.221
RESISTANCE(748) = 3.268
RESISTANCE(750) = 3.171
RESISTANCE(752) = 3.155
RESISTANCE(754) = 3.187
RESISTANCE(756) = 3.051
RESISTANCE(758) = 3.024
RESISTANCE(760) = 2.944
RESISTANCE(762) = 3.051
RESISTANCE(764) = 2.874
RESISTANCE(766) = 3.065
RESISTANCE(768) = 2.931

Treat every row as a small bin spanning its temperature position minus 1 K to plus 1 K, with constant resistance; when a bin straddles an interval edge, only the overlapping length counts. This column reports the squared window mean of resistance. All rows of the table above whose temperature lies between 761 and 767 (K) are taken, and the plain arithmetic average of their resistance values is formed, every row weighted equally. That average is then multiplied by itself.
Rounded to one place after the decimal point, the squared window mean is 9.0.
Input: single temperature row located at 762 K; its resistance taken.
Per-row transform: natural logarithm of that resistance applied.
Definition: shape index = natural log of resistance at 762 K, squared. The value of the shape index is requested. 1.24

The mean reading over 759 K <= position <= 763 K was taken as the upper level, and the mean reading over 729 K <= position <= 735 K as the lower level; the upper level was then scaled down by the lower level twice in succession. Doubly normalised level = 0.291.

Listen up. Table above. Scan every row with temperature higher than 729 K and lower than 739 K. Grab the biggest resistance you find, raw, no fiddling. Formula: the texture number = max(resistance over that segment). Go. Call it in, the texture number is 3.275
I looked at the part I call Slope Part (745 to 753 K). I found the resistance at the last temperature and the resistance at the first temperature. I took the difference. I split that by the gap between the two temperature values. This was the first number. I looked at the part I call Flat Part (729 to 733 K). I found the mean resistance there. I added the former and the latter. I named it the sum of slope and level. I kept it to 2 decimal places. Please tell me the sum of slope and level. 3.26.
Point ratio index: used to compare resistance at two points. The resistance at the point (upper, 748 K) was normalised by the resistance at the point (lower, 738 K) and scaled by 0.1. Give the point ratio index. 0.106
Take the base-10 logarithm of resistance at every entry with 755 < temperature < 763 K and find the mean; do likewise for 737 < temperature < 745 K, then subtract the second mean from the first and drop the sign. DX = 0.017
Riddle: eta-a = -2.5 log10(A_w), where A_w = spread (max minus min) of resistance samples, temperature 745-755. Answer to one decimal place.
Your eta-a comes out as 2.4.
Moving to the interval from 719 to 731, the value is 1.2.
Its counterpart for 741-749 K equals 2.5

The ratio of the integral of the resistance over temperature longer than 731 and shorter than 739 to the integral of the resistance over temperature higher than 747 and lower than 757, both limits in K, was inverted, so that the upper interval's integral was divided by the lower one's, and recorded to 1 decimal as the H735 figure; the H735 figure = 1.3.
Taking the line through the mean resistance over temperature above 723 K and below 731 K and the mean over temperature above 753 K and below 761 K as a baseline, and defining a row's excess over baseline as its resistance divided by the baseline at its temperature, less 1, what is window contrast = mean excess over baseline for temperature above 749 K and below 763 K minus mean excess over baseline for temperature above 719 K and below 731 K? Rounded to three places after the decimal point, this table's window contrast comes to -0.002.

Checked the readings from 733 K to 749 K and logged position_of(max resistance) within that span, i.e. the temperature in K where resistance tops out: 748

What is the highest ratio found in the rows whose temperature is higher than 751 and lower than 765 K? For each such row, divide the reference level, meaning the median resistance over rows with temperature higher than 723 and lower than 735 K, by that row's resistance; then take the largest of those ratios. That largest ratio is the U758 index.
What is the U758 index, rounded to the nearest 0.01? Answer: 1.14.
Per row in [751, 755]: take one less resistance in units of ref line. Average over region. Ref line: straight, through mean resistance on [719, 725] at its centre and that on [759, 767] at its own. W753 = -0.02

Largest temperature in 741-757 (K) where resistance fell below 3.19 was 756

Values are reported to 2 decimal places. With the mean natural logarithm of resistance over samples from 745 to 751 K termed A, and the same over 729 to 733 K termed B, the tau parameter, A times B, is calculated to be 1.39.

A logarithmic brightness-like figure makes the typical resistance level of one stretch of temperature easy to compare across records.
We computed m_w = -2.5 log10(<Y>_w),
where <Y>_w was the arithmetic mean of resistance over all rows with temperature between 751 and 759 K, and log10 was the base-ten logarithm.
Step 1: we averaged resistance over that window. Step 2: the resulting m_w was -1.23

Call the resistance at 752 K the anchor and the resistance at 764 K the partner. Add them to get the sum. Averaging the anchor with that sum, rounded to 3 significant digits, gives 4.59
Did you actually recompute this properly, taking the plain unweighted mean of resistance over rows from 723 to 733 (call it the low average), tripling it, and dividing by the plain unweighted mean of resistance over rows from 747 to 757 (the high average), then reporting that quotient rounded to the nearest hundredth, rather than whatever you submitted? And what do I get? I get 3.17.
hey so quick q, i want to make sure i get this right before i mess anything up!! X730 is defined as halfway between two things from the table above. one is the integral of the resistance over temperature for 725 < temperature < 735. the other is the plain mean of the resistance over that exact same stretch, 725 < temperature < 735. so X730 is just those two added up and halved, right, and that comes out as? 17.9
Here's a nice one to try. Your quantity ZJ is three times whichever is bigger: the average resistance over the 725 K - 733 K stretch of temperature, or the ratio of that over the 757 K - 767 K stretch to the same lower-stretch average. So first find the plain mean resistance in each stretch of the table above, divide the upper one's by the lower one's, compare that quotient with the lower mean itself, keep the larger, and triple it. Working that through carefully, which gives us 9.9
